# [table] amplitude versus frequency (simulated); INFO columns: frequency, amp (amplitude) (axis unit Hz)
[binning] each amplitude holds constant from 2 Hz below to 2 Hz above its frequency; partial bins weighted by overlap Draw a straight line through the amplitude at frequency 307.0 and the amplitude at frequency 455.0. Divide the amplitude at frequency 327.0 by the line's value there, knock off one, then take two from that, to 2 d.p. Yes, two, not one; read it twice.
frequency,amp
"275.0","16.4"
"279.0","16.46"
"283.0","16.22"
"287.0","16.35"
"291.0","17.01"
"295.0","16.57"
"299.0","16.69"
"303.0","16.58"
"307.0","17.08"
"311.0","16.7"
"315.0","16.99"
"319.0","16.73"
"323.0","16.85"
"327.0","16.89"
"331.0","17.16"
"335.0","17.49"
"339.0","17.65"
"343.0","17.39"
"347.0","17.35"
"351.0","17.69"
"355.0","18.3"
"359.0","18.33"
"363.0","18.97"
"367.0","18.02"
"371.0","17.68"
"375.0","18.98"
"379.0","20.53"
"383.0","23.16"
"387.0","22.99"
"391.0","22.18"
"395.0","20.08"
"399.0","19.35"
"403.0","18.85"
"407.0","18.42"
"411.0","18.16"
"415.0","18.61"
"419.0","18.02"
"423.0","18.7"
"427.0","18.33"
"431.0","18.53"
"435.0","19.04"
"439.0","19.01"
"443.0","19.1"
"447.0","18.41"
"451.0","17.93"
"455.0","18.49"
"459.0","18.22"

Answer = -2.02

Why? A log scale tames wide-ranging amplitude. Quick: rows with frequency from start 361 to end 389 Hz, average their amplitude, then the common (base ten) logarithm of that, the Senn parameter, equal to 1.30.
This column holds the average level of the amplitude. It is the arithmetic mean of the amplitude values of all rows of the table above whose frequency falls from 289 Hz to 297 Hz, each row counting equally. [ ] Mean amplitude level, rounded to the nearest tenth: 16.8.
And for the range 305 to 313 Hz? 16.9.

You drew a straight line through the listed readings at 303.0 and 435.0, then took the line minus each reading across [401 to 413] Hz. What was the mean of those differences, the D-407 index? 0.0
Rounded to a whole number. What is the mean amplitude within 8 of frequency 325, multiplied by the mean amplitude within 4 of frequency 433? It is 318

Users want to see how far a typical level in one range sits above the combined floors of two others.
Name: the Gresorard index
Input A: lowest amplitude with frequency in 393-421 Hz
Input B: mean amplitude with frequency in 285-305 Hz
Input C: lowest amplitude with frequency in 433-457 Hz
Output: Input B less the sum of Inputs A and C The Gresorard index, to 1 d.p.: -19.3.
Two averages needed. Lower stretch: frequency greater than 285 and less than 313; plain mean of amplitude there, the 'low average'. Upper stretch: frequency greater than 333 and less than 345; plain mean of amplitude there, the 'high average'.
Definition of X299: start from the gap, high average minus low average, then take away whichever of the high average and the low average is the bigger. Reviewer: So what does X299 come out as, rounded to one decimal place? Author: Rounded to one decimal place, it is -16.7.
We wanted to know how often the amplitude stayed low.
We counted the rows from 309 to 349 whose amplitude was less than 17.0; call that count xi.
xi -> 5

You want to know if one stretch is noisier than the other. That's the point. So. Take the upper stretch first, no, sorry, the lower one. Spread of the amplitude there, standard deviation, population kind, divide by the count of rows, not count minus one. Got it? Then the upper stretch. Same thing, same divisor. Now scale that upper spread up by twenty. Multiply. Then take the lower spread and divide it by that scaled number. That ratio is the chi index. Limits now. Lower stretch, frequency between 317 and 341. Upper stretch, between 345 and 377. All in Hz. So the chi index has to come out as 0.030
